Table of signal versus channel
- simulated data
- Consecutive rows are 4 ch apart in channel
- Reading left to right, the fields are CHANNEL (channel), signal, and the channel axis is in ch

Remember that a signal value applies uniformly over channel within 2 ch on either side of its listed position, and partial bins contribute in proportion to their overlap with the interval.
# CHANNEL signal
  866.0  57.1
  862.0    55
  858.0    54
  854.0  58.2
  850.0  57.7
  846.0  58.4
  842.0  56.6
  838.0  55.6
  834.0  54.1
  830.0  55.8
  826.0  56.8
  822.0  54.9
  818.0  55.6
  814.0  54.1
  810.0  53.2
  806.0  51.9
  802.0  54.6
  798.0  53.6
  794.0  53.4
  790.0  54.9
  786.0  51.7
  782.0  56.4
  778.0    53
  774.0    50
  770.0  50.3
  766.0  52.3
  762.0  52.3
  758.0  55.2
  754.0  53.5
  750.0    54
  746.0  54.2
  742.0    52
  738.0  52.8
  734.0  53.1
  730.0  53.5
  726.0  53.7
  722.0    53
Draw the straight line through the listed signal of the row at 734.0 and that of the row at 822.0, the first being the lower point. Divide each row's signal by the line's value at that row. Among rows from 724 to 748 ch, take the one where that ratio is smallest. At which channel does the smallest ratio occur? 742.0 ch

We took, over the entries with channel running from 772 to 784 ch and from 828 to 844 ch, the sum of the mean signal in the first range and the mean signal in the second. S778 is 109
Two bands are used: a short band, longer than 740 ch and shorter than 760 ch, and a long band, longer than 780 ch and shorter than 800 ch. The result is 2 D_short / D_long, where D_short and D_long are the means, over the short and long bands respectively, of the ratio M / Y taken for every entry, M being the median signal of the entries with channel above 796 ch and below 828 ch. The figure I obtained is 2.01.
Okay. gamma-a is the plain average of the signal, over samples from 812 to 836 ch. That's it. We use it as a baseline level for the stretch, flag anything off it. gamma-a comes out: 55.2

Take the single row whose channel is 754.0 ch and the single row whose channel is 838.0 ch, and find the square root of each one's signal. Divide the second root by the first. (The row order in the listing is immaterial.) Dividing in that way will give 1.02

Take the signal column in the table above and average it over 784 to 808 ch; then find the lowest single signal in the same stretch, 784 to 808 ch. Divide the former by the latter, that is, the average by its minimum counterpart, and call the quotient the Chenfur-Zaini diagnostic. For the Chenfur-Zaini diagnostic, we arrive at 1.032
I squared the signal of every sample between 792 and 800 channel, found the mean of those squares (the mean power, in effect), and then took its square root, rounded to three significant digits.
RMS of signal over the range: 53.5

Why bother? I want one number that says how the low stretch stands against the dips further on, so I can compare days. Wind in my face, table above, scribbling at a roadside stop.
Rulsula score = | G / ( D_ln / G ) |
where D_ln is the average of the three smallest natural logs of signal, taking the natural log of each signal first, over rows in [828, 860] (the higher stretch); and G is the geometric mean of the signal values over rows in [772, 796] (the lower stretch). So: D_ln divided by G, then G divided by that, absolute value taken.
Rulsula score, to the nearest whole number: 707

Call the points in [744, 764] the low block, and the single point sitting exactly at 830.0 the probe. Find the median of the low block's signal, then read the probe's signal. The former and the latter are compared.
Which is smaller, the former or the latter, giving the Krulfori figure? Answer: 54.0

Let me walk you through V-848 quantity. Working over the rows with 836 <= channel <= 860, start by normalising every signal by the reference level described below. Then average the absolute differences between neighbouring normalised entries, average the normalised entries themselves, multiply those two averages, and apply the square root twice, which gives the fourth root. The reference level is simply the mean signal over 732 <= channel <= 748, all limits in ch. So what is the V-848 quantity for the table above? 0.43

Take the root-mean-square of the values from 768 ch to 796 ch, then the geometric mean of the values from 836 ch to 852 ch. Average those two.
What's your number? 55.0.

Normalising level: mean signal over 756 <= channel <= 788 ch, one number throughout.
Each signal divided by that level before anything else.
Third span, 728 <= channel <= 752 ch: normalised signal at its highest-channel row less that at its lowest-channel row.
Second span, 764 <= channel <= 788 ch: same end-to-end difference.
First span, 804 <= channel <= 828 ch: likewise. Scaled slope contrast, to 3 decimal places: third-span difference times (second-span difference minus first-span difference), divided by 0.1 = -0.010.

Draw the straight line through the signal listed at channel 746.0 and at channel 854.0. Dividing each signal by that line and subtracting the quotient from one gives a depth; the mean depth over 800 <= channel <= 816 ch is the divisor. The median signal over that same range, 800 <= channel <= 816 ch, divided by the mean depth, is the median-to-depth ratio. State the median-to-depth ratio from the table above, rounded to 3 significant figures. 995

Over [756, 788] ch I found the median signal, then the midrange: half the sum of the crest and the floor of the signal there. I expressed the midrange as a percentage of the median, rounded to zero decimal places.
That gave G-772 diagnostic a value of 102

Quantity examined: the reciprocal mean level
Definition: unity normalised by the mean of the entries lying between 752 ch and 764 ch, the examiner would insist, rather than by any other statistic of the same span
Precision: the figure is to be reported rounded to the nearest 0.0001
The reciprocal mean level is 0.0186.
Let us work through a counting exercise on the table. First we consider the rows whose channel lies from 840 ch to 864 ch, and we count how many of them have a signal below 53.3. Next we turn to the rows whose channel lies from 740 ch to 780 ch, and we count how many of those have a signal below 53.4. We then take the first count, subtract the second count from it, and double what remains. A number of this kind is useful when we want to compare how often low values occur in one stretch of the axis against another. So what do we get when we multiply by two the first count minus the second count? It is -12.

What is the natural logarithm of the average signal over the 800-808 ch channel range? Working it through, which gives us 3.975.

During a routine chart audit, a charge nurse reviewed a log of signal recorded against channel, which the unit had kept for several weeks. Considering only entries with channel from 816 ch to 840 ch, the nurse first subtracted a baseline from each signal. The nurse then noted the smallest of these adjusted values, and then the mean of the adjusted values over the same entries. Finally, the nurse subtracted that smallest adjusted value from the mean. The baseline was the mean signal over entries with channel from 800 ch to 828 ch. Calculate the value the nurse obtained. 1.37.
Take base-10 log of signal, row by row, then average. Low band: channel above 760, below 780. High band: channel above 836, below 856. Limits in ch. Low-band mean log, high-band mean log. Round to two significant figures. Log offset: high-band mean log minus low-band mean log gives 0.046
